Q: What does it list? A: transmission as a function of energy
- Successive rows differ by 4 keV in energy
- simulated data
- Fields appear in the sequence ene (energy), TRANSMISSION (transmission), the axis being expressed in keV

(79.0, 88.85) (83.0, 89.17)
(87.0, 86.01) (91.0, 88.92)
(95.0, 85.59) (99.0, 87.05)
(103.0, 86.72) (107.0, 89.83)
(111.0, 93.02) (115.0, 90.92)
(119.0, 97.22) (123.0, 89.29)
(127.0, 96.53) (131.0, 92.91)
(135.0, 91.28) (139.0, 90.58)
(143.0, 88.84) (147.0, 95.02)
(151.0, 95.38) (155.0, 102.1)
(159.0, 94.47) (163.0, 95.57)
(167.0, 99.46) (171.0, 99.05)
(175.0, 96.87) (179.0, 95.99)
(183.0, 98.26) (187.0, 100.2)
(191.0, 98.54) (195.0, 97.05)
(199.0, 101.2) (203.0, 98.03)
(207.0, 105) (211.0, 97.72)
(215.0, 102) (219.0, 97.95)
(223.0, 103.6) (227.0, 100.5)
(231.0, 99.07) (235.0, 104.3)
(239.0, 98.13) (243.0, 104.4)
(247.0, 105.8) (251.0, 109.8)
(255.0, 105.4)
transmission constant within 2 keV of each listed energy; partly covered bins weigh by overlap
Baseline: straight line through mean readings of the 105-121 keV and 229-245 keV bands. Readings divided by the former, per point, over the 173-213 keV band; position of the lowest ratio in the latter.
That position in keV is 211.0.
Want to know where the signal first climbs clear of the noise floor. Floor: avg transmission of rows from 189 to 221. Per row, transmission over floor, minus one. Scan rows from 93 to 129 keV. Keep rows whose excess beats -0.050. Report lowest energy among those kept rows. 119.0 keV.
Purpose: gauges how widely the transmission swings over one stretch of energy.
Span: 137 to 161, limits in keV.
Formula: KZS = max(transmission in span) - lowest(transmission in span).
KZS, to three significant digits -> 13.3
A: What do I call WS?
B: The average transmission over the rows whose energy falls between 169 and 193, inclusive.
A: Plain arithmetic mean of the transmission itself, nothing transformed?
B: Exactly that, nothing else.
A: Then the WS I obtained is 98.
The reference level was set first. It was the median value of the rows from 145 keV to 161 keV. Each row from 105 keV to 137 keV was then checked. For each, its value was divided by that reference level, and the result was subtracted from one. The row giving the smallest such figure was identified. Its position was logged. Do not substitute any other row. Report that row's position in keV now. 119.0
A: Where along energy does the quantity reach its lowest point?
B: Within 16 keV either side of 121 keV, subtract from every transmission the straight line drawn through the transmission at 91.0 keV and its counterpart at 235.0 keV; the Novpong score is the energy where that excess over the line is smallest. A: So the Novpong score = 123.0 keV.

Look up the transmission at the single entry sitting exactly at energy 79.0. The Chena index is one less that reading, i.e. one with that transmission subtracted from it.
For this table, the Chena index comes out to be -88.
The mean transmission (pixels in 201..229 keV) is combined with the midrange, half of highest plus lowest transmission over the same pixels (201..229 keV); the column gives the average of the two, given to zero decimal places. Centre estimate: 101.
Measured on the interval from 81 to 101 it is 87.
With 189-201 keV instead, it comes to 99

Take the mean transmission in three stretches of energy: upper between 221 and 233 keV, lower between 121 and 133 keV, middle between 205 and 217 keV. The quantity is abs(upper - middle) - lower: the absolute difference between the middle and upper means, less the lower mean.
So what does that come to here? -92.4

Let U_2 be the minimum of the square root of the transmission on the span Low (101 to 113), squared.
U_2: 87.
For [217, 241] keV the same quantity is 98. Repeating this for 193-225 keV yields 97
